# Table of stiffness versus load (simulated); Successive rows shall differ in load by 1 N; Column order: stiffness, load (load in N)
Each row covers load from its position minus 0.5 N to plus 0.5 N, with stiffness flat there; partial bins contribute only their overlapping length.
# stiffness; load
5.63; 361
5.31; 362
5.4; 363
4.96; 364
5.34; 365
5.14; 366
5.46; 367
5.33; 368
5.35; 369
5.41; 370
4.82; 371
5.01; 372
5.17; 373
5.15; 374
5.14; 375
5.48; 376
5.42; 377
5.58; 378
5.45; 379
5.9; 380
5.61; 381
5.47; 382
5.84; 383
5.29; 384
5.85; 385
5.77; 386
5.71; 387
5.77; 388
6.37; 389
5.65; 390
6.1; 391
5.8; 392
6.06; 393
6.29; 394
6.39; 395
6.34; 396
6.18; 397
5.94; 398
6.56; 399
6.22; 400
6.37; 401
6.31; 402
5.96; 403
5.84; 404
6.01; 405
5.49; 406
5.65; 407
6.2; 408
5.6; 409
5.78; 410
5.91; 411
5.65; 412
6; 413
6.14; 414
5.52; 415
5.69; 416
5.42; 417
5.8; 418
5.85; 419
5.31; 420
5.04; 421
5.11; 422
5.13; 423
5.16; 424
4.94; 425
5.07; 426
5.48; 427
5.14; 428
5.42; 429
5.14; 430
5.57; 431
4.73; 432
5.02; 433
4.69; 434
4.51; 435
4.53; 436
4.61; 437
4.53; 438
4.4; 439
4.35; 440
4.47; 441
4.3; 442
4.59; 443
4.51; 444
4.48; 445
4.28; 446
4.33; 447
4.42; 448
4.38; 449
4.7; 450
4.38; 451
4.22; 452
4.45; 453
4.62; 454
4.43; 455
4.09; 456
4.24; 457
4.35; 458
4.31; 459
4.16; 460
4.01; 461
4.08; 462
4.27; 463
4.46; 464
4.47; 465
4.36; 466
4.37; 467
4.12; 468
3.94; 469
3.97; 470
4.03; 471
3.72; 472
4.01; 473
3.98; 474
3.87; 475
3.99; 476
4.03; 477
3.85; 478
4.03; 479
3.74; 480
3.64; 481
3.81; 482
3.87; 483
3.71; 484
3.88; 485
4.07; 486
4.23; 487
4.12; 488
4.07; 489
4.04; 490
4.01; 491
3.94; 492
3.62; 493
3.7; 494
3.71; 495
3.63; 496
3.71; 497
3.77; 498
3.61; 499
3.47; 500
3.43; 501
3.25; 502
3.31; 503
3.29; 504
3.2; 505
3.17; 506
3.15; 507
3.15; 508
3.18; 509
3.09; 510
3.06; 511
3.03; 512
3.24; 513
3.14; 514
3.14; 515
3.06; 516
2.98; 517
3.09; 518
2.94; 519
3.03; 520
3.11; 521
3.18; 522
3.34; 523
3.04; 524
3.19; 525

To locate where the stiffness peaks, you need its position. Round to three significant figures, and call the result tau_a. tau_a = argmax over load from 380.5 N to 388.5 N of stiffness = 385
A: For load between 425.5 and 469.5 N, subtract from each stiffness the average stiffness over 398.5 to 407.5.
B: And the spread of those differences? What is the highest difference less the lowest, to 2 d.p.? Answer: 1.63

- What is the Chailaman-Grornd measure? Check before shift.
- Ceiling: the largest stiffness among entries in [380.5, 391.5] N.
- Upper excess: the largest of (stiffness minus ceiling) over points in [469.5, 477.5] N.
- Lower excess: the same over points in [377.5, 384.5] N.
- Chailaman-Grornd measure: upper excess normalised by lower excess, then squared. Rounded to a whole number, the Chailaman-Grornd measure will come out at 25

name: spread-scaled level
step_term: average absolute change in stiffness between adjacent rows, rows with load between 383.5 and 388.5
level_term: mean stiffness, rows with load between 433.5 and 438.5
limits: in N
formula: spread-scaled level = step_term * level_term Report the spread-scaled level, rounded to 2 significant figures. 0.87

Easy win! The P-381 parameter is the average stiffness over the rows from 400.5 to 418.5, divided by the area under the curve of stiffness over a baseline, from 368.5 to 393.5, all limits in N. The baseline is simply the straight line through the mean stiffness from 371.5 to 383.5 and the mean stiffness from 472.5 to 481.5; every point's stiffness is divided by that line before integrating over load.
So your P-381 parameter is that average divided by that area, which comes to 0.23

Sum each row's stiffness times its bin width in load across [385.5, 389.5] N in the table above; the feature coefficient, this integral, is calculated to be 24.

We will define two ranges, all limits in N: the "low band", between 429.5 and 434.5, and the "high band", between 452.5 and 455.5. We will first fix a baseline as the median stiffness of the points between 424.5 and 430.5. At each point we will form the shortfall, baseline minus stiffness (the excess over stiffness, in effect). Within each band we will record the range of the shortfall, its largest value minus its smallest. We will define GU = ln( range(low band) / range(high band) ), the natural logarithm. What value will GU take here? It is 1.5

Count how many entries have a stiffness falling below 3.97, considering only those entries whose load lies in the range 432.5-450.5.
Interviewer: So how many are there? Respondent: 0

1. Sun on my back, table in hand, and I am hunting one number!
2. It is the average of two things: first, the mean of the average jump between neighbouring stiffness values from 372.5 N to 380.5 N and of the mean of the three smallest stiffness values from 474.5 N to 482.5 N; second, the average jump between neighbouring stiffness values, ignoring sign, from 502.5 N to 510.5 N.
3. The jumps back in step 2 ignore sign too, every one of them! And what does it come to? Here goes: 0.99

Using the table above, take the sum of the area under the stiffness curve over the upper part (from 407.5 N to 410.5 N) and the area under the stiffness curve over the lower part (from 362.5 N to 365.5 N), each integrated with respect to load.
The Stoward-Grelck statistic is 33.3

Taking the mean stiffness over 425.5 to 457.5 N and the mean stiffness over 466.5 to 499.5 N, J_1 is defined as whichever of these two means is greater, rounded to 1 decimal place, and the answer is 4.6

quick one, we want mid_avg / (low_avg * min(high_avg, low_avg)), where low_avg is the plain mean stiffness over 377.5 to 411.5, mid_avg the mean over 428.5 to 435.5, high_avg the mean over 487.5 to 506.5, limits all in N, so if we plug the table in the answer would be 0.233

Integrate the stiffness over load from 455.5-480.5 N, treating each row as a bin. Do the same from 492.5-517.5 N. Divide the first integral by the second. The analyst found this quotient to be 1.23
